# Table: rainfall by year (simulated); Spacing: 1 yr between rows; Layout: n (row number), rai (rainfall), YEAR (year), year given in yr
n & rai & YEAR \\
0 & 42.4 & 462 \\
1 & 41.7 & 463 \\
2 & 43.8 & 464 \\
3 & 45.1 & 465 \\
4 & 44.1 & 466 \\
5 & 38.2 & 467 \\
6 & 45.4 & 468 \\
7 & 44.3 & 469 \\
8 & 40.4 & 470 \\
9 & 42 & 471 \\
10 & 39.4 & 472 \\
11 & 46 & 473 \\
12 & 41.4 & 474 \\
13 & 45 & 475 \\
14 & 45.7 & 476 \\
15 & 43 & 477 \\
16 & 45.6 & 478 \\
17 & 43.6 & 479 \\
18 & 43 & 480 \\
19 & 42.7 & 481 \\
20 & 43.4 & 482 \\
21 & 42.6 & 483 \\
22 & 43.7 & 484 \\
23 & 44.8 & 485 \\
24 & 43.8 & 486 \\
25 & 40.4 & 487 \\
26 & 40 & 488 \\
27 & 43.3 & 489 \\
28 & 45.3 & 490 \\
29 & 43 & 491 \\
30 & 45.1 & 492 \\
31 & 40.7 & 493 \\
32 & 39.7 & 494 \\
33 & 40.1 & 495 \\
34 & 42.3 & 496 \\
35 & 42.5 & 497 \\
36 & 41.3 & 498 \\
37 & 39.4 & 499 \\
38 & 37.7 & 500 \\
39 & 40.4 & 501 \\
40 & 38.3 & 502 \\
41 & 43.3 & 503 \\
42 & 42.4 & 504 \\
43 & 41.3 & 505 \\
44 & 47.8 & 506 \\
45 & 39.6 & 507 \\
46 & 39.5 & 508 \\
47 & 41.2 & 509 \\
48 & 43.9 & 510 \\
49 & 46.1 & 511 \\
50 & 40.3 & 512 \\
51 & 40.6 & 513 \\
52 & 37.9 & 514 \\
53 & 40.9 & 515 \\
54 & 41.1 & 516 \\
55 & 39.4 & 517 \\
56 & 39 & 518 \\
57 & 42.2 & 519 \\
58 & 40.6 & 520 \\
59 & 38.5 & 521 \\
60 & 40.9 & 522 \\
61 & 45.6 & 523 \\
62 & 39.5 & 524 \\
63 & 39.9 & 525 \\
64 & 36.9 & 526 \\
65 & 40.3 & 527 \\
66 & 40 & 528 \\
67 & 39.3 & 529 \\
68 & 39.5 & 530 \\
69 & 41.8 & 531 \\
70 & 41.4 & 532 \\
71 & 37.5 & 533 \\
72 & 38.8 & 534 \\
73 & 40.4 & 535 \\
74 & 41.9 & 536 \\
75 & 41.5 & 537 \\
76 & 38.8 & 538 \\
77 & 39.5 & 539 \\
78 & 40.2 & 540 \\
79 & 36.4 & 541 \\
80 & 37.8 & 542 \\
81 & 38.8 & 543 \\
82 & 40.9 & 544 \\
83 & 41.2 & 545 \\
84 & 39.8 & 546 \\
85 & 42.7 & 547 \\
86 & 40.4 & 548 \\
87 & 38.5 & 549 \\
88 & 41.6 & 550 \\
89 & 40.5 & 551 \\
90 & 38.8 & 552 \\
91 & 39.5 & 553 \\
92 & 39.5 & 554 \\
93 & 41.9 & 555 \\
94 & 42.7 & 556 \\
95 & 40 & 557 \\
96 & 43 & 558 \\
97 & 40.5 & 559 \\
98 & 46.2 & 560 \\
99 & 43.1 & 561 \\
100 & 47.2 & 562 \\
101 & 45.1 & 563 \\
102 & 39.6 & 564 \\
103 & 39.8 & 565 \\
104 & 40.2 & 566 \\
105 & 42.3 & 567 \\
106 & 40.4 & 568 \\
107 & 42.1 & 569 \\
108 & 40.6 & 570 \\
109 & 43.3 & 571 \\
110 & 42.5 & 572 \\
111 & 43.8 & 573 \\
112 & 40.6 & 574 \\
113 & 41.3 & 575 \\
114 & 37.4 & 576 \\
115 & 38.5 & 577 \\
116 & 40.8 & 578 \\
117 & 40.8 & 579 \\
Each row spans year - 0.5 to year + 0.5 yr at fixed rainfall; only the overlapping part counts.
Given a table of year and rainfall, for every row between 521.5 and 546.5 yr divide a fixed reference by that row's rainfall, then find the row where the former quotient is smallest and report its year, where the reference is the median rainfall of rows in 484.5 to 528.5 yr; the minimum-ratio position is 523 yr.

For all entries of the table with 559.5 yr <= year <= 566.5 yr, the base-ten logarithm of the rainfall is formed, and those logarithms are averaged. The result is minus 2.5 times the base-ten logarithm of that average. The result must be -0.532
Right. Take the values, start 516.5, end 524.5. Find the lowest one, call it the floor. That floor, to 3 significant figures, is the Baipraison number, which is 38.5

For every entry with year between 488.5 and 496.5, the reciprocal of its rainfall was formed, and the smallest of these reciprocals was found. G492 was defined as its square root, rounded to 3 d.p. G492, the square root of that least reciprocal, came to 0.149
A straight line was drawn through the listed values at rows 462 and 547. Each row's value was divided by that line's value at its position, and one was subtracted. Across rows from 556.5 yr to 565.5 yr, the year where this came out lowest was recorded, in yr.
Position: 564 yr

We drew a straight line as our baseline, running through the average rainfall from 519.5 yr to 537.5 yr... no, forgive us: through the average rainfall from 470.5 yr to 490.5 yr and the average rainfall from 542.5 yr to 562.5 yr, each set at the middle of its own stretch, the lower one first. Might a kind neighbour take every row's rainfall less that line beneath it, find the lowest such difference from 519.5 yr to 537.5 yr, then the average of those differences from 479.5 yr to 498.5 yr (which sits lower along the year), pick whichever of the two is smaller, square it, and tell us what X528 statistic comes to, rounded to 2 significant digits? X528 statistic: 26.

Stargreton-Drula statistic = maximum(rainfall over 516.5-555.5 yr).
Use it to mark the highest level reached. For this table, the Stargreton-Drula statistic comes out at 45.6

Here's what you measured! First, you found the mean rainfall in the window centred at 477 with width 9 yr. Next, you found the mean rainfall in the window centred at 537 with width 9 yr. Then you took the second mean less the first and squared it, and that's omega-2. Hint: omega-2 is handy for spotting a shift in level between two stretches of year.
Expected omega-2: 21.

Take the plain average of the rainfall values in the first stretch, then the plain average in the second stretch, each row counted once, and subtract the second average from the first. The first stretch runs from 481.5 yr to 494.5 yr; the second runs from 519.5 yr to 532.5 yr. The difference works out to 2.4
